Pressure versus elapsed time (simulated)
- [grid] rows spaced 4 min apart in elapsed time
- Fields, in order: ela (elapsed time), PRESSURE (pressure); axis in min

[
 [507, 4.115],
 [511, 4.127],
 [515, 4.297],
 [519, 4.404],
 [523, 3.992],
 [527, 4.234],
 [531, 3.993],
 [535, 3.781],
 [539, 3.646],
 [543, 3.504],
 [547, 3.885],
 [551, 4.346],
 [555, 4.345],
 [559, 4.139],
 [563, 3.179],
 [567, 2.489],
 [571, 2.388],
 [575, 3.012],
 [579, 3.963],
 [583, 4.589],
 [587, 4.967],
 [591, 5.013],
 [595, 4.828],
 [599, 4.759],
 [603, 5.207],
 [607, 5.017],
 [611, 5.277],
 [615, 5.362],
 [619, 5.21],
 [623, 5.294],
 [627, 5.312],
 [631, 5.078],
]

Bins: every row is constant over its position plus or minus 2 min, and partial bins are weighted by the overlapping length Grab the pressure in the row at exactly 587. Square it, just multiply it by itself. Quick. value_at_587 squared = 25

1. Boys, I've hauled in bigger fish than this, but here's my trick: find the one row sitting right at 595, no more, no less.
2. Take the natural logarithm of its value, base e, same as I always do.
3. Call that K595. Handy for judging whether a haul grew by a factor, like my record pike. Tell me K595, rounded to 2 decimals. 1.57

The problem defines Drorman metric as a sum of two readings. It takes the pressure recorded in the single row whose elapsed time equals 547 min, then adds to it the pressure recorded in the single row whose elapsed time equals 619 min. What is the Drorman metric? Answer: 9.1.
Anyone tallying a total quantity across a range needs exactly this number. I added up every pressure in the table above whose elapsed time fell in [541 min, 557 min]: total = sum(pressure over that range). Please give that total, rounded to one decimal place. 16.1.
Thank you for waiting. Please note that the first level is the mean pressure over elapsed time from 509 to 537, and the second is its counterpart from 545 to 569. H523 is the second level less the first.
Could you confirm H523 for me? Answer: -0.4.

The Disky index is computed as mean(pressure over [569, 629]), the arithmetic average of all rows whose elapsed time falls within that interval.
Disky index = 4.7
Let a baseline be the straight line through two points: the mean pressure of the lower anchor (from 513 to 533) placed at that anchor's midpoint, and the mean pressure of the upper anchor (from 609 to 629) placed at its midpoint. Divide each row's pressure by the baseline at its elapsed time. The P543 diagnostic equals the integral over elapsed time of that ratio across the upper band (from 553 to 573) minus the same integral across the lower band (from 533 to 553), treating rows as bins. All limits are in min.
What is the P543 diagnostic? -3.1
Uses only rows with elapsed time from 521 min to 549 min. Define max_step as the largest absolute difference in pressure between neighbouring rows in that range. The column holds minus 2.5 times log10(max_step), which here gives 1.0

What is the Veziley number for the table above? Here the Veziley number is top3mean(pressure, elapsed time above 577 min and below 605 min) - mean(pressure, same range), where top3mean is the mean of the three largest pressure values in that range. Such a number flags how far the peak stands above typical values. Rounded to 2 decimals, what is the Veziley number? 0.30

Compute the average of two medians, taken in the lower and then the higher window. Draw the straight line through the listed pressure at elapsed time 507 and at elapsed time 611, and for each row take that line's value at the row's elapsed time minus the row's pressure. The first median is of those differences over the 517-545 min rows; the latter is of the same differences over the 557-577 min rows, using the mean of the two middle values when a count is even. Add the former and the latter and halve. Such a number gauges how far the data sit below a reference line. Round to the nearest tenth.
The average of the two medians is 1.1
